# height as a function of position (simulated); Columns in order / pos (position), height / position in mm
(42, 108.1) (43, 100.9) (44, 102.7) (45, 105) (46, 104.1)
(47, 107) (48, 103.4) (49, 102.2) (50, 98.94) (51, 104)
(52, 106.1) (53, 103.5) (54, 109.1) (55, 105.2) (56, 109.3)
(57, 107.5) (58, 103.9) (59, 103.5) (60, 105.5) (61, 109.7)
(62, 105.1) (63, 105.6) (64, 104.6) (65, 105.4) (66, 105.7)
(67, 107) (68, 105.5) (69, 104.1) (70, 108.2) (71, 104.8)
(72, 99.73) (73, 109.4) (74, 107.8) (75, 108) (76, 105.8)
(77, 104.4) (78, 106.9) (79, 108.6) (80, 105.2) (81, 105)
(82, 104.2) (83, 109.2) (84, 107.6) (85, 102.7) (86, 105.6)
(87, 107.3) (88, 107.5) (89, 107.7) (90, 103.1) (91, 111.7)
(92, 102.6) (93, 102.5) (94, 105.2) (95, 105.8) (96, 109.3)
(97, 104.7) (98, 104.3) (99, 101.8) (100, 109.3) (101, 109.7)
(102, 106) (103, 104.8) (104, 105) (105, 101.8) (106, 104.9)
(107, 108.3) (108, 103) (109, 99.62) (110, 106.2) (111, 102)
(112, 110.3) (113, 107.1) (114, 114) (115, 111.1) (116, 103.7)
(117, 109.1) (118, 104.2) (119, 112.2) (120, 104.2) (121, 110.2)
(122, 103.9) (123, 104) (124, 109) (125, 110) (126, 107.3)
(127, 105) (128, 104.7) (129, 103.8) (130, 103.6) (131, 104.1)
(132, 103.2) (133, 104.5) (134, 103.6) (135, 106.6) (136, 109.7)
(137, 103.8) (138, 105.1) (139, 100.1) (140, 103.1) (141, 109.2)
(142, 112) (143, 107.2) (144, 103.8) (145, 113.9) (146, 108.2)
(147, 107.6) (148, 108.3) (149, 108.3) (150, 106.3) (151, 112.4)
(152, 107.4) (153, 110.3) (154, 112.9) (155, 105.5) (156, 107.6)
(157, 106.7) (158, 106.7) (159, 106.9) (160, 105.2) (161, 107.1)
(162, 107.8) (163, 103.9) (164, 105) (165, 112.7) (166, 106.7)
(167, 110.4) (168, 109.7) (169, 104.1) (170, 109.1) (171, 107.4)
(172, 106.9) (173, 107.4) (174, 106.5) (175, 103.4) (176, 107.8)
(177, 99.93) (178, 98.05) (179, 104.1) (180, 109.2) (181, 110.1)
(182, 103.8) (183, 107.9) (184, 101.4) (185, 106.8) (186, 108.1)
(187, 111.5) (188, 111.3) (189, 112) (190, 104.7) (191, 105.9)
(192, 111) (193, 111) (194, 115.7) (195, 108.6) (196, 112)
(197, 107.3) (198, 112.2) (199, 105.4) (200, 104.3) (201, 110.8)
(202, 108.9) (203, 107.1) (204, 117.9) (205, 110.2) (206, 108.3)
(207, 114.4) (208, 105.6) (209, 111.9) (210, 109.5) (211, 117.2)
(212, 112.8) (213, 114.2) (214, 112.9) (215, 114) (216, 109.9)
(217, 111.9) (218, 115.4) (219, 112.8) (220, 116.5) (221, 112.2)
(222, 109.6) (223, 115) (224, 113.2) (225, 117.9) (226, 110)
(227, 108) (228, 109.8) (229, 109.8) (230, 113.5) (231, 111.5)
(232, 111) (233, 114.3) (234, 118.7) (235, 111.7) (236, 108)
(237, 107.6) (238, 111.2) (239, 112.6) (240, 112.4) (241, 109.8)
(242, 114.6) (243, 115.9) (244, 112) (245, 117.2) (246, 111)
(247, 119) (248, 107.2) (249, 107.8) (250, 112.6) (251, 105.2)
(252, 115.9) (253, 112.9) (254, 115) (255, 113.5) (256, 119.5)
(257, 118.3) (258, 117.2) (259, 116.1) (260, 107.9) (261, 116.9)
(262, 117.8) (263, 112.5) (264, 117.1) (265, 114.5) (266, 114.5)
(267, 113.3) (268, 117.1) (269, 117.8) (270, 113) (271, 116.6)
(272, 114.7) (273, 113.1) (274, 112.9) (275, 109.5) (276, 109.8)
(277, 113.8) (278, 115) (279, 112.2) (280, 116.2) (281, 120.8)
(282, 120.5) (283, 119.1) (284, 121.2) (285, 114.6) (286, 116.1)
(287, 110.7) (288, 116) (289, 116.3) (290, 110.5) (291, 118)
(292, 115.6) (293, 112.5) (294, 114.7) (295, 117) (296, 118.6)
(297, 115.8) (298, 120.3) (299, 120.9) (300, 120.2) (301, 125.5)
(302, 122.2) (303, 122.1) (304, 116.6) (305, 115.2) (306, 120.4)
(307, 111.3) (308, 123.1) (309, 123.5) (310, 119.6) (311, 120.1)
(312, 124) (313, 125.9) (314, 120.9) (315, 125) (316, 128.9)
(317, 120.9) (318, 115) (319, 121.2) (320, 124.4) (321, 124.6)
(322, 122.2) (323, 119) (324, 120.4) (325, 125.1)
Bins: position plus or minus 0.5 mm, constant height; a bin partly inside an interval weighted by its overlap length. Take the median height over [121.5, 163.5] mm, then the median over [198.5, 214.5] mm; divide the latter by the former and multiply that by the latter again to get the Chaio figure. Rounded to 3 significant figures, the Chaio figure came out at 114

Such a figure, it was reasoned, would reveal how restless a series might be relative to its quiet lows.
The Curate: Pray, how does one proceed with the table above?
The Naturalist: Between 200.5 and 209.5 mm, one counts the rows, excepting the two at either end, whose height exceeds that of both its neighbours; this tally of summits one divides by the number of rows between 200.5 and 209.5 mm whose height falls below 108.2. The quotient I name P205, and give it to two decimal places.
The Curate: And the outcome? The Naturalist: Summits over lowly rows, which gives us 1.00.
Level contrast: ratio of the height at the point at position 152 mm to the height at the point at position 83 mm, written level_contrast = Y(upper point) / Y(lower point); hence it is 0.98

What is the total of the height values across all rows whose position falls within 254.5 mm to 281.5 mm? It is 3102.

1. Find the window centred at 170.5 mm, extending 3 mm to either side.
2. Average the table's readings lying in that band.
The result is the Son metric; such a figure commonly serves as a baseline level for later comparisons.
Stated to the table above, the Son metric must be 107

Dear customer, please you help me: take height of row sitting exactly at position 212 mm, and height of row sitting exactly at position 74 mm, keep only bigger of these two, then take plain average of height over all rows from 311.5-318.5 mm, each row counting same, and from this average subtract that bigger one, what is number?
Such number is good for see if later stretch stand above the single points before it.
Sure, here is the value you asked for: 10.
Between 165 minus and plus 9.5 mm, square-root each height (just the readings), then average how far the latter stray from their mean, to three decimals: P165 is 0.071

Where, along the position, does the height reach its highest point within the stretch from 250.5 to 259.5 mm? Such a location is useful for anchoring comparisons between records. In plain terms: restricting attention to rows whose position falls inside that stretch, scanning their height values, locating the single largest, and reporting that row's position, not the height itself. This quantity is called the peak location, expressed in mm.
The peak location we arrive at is 256 mm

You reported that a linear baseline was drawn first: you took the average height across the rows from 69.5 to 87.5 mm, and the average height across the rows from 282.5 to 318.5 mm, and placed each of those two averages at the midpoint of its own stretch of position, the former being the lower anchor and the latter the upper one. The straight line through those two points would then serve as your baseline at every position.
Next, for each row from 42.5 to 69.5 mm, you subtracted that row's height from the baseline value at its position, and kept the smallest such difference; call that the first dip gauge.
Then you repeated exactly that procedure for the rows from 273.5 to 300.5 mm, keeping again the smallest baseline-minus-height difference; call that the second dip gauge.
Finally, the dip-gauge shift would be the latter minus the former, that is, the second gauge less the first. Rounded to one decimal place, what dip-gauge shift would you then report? 1.3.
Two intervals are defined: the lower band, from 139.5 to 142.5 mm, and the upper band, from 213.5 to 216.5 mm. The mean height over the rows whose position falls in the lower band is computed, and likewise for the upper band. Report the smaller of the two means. 108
